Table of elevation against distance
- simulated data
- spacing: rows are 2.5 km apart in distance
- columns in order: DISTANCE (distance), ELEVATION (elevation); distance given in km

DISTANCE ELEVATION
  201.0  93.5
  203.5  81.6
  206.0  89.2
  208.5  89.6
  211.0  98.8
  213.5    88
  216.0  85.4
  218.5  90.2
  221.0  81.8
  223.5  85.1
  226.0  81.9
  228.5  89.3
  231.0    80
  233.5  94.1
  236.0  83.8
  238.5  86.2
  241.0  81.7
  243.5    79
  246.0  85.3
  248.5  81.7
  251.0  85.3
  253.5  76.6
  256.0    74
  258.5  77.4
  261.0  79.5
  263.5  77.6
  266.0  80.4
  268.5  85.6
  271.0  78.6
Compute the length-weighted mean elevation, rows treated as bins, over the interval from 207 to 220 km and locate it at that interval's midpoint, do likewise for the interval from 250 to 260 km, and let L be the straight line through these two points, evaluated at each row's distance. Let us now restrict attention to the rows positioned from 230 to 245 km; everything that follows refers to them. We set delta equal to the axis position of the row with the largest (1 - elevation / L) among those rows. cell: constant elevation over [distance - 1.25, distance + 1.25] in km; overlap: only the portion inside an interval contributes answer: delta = 231.0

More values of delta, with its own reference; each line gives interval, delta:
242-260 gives 256.0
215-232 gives 221.0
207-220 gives 216.0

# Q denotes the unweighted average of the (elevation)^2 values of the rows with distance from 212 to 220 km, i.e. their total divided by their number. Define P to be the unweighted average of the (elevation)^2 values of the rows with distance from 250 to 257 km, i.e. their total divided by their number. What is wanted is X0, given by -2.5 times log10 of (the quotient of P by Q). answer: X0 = 0.24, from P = 6207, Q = 7724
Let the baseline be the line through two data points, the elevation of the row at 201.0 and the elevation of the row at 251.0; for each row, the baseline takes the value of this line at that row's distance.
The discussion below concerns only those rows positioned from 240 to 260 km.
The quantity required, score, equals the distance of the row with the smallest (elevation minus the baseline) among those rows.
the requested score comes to 256.0 km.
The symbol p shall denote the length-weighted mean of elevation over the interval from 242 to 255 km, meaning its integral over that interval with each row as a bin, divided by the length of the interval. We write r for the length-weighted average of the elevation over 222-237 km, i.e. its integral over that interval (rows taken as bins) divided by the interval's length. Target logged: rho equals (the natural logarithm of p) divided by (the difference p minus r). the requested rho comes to -1.0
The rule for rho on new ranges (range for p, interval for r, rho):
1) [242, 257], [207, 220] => -0.4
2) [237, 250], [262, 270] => 2.5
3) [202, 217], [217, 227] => 1.1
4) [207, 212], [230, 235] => 0.7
